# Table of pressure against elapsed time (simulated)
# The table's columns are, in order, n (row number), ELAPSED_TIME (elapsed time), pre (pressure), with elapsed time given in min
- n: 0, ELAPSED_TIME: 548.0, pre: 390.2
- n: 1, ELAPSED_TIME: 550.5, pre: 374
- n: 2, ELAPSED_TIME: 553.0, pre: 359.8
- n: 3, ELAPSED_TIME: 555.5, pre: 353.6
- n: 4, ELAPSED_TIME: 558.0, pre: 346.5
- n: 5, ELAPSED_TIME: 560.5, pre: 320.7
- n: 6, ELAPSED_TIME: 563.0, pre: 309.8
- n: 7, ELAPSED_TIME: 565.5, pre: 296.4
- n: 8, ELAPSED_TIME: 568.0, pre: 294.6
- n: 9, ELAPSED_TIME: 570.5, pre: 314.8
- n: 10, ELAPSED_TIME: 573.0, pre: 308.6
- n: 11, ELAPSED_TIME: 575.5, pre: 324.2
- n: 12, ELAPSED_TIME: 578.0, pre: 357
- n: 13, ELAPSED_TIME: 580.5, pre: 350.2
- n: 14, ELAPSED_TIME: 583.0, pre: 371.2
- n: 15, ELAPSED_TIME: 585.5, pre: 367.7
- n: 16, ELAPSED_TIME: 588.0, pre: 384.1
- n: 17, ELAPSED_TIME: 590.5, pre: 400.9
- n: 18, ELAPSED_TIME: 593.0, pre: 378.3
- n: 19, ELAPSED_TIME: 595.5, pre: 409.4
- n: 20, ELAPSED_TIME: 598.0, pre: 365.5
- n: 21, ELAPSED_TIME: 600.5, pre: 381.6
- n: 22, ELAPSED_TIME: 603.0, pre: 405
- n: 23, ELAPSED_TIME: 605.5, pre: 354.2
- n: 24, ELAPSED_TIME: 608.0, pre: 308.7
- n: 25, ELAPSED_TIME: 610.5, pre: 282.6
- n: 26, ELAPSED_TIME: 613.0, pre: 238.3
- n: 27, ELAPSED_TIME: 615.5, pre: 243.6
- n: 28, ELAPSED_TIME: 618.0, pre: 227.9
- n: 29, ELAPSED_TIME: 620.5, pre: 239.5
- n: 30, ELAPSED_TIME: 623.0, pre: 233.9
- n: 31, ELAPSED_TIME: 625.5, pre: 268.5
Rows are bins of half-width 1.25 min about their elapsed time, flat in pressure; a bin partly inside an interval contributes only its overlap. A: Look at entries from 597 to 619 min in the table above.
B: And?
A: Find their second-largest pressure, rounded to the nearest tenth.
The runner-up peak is 381.6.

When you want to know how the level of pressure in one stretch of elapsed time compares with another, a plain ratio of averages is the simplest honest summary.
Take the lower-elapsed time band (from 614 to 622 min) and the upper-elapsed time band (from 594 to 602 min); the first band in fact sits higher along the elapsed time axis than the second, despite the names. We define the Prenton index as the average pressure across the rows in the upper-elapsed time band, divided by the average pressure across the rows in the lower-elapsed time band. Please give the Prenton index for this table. 1.6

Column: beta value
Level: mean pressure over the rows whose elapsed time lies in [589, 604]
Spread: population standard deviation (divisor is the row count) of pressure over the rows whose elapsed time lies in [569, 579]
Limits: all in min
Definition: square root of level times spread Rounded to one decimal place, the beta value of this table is 85.3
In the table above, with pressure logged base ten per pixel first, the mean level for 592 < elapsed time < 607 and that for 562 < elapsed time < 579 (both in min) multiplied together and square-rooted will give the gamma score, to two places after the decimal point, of 2.54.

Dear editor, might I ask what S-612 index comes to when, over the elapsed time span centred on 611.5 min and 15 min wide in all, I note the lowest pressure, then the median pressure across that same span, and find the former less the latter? -35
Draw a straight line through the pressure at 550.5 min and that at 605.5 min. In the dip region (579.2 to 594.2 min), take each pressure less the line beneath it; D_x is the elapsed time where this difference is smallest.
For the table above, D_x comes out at 580.5 min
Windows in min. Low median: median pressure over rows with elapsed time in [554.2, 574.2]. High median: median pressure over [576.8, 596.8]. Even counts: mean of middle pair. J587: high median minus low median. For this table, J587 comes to 62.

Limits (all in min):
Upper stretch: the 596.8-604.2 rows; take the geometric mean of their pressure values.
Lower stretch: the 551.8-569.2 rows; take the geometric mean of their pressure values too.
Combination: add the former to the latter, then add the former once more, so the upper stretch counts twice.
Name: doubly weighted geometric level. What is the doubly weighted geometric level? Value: 1092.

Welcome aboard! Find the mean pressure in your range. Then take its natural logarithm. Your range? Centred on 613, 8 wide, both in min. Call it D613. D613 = 5.54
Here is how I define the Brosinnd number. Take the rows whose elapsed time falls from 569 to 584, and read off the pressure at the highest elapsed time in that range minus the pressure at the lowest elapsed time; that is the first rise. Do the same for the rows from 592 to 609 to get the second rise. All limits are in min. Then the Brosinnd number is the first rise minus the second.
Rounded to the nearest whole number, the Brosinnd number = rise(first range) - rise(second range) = 126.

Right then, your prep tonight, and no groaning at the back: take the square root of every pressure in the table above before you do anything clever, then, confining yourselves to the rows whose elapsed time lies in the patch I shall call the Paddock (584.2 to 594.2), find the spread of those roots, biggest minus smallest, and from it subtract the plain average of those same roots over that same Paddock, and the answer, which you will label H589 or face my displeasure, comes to -18.7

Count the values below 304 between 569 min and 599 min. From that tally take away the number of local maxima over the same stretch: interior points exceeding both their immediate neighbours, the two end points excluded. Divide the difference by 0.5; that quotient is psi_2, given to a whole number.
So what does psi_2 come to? -8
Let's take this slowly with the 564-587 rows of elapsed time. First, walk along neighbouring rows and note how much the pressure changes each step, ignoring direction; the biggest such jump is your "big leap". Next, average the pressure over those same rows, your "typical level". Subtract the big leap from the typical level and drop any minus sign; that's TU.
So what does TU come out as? 299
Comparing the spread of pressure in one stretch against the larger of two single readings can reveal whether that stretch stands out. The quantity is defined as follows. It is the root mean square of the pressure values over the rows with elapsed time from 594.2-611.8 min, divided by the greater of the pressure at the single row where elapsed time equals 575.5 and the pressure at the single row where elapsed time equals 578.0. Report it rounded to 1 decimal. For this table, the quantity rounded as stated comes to 1.0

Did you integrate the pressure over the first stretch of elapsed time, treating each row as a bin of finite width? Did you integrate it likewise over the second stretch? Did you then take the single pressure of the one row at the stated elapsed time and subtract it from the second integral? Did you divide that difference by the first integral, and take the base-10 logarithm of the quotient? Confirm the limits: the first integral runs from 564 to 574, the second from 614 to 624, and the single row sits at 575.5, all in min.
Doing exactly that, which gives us -0.173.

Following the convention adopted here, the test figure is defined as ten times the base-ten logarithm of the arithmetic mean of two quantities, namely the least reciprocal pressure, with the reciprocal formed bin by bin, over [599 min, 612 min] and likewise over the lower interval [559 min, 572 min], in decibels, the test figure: -25.5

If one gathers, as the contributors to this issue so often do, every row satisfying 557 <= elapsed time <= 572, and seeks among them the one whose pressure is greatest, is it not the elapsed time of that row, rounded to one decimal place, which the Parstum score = 558.0 min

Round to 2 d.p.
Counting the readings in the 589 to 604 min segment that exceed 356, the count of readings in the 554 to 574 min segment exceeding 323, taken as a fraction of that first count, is 0.33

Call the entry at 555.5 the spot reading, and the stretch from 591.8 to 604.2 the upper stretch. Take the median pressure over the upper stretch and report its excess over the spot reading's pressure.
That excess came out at 28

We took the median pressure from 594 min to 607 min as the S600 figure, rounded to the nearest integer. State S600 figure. 382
